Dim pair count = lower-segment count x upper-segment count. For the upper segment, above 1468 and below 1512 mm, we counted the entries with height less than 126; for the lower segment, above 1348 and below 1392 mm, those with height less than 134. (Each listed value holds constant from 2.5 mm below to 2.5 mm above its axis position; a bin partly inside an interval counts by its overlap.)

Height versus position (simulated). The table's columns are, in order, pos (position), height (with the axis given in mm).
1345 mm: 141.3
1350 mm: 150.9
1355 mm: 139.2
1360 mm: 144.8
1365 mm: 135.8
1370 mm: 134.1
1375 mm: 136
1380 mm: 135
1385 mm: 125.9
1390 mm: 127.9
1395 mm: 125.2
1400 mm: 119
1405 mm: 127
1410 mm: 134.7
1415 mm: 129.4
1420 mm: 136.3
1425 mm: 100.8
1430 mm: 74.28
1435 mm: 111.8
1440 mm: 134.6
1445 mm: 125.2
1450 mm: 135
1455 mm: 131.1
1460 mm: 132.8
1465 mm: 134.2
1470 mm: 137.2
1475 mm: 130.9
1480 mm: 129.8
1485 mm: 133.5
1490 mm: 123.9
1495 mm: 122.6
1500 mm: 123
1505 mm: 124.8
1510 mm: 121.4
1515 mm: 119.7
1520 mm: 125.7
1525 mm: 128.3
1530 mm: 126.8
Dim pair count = 10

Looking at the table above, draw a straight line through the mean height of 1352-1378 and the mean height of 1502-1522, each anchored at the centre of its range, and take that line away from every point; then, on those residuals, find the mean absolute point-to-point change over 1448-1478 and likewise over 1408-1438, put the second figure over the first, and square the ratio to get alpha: 44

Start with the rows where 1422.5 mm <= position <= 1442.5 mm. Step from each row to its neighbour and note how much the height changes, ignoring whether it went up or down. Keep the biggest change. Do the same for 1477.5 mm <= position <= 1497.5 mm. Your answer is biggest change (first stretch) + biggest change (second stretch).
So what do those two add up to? 47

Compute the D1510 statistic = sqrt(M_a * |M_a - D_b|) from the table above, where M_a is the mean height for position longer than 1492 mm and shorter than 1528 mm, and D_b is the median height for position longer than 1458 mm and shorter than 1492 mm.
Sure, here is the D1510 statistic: 34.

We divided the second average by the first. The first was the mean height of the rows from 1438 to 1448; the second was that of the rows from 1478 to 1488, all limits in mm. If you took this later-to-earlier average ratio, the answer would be 1.01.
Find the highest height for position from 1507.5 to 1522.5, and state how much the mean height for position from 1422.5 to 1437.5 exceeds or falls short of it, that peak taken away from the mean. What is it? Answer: -30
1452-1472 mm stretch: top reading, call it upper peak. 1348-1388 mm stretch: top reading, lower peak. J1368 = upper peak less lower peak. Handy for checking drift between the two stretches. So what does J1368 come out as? -14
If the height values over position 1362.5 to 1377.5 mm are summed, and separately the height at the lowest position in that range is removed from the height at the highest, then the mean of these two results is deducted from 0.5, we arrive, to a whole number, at -203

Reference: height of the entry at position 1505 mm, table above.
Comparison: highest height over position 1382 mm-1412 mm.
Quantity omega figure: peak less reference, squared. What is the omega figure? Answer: 98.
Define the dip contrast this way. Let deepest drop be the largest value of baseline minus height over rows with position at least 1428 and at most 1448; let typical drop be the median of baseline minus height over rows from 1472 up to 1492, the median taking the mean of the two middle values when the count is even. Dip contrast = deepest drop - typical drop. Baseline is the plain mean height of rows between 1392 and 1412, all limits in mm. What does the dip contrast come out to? 56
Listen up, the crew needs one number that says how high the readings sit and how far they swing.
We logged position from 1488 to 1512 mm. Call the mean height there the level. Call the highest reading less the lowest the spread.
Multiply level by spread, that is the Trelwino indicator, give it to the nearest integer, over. 419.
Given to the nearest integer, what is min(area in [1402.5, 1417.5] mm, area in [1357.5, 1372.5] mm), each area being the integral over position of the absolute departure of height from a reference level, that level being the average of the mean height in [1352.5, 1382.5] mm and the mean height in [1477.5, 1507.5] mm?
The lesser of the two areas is 51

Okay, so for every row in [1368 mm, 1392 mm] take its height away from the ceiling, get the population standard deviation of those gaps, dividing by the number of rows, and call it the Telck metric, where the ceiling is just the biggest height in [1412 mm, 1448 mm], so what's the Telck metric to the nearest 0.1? 4.1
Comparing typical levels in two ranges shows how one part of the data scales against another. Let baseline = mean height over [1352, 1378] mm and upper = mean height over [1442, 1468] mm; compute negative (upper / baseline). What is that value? -0.954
